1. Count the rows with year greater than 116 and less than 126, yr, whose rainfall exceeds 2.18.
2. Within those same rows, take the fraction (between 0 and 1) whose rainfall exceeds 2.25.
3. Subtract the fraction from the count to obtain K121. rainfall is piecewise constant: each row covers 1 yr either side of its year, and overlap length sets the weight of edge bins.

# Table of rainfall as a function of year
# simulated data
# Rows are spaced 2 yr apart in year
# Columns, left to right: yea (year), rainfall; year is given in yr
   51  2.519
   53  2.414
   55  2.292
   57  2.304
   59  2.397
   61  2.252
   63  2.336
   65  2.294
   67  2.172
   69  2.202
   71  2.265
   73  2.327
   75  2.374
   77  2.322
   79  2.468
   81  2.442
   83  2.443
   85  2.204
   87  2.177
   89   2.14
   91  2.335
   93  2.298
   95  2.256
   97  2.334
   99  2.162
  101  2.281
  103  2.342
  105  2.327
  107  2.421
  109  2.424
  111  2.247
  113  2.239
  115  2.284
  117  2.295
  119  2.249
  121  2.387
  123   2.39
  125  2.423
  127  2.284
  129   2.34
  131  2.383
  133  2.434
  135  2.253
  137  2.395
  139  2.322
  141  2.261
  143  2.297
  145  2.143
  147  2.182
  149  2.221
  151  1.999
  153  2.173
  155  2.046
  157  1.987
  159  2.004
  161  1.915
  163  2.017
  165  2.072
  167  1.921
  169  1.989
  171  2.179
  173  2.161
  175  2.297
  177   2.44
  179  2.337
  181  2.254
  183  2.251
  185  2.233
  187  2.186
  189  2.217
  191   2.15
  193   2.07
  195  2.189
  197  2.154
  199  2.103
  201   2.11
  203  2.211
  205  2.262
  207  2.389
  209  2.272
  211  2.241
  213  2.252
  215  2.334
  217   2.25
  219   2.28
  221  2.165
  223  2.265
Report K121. 4.20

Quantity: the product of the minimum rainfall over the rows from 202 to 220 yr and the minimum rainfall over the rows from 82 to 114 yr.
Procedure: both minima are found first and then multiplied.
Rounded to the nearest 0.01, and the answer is 4.73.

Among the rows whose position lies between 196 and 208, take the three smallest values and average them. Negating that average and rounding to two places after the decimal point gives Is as -2.12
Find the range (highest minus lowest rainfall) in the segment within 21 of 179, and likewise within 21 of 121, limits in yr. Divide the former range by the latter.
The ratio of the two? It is 2.7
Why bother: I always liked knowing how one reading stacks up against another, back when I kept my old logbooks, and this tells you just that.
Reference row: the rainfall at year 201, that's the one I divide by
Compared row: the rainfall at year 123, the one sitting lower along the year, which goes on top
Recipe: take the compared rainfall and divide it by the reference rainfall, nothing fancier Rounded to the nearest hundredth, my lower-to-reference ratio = 1.13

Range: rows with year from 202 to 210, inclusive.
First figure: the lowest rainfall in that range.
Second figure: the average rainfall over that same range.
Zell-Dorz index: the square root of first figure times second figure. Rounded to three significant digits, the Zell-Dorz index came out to 2.25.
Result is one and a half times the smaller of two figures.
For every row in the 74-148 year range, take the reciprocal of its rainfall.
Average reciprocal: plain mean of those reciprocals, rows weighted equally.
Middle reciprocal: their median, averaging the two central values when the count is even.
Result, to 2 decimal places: 0.65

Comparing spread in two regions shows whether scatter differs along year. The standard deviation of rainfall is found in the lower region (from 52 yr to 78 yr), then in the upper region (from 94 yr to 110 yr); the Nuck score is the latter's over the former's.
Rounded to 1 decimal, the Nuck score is 1.2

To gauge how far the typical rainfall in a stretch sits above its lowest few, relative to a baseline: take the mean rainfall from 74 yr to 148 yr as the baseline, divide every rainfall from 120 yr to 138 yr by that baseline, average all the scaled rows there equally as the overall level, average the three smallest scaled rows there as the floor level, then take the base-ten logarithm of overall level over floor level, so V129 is 0.014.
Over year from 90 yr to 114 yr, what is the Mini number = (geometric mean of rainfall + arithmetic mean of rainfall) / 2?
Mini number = 2.30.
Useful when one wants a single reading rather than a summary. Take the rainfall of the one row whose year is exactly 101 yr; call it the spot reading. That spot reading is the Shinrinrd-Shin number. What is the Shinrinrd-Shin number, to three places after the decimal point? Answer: 2.281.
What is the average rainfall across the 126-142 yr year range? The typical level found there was 2.33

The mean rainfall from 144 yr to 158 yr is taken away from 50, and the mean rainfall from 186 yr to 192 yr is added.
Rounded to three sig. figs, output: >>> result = 50.1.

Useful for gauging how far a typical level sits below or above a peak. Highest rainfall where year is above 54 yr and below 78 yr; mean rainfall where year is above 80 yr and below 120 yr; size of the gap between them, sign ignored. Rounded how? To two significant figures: 0.10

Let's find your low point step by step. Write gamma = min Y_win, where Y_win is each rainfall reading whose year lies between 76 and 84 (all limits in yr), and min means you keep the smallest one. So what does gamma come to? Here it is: 2.322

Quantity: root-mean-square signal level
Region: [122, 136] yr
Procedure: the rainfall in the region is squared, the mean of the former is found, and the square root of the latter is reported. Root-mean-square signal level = 2.36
